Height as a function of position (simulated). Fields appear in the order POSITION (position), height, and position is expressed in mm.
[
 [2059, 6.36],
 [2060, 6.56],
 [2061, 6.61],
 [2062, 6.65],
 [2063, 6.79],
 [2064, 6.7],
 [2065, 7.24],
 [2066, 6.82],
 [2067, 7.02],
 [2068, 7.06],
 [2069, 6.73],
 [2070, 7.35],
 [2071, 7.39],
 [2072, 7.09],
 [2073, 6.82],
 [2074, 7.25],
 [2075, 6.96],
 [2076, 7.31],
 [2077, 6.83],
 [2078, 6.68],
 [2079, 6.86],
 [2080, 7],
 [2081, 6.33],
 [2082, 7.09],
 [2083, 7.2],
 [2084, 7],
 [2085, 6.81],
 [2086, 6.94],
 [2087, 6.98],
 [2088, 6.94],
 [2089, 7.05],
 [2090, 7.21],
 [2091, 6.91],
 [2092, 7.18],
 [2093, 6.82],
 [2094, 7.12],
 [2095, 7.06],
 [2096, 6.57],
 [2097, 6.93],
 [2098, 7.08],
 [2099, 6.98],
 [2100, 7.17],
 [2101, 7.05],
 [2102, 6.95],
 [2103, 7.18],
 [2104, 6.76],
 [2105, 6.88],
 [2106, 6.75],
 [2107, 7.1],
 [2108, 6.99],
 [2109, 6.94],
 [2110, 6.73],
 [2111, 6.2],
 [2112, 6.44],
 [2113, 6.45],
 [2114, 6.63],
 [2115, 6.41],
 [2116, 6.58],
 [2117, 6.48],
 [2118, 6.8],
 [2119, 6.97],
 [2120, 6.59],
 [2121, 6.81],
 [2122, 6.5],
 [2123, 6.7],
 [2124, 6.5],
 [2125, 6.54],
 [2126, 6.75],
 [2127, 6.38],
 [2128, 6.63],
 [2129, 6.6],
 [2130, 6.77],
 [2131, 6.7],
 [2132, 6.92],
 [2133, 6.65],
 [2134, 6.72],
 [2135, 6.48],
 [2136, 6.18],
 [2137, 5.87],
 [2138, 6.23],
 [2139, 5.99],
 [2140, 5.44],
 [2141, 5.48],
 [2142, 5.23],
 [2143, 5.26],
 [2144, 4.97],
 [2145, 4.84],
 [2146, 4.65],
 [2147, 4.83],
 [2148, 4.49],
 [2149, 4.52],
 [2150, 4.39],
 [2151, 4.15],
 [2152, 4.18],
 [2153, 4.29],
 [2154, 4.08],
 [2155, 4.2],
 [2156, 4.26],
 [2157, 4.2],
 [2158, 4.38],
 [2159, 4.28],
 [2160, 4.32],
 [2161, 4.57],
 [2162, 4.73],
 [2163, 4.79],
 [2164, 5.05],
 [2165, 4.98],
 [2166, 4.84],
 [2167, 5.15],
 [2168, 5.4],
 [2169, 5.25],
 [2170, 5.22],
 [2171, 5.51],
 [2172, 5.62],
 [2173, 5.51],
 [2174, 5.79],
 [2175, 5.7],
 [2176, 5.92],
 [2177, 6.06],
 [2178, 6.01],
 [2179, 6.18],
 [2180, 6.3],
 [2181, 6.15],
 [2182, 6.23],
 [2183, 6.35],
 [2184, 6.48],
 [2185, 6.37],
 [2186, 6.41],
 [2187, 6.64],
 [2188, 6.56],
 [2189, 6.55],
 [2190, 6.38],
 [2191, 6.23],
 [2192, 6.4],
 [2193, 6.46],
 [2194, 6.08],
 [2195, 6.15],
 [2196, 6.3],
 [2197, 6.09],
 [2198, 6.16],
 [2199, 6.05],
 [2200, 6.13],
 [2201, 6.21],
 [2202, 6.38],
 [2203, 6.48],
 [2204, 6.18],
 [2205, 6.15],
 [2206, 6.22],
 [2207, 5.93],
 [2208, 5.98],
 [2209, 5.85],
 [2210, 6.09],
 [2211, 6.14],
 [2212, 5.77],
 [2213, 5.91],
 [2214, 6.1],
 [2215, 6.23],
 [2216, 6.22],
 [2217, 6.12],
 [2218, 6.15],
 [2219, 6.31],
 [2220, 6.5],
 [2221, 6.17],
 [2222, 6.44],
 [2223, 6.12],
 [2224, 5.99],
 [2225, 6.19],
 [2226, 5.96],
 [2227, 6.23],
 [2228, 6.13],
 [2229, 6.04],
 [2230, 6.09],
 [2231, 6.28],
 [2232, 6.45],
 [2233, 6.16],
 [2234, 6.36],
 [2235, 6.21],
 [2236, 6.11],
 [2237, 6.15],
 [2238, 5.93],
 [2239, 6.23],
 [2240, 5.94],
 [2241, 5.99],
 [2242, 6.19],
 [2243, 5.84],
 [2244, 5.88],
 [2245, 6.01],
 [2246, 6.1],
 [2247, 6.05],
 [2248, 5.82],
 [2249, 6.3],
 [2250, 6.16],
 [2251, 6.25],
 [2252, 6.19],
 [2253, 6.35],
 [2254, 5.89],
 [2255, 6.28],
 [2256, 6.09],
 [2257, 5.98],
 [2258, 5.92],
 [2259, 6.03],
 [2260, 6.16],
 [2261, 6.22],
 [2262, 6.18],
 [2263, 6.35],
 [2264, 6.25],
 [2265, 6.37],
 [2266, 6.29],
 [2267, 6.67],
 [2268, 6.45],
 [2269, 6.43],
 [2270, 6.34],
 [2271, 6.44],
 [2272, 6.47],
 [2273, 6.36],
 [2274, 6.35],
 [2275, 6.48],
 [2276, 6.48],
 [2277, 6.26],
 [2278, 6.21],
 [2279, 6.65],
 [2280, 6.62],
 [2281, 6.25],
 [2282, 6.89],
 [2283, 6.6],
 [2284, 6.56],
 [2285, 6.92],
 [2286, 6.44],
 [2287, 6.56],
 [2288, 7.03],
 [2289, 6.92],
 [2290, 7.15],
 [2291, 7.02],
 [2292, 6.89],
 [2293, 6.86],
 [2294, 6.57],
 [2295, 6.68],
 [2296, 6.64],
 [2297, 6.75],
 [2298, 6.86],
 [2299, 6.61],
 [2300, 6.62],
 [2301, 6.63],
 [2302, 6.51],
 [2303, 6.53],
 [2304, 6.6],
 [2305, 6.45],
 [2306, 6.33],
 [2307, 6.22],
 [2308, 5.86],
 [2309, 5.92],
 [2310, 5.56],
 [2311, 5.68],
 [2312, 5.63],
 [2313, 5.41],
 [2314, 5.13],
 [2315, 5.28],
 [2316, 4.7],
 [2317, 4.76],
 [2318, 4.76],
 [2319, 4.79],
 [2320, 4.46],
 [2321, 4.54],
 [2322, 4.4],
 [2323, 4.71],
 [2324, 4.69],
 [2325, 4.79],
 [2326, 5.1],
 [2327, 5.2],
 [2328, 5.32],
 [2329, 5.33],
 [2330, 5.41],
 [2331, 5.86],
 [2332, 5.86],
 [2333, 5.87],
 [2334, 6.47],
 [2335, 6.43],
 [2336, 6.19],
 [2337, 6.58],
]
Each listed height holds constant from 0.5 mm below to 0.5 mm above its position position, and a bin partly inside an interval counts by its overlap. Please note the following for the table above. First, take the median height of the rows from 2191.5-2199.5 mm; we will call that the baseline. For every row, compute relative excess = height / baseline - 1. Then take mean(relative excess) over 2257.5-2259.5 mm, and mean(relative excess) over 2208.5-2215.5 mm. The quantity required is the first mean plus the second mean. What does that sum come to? -0.05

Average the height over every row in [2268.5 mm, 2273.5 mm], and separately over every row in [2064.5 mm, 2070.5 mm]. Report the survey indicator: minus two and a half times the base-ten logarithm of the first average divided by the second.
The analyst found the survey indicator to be 0.10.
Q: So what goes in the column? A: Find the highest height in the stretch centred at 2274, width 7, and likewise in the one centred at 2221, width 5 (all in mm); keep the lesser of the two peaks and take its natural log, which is 1.87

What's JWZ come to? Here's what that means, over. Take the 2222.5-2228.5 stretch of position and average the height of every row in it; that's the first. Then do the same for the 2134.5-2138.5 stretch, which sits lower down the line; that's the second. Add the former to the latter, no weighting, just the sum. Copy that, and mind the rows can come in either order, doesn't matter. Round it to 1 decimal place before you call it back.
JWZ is 12.3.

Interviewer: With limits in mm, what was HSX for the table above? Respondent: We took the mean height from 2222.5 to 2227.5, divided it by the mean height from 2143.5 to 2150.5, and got 1.31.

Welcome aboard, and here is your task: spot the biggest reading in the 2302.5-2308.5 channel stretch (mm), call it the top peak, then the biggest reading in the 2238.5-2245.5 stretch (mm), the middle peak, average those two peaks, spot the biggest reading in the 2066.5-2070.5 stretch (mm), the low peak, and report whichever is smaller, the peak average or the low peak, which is 6.4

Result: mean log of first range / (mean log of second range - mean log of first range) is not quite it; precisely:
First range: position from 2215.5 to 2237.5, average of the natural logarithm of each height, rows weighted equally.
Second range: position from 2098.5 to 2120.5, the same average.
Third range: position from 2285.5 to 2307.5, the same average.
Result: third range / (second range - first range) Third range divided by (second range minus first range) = 22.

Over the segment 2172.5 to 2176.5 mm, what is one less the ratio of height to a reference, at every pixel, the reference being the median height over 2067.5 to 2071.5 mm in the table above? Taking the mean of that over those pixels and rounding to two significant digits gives 0.20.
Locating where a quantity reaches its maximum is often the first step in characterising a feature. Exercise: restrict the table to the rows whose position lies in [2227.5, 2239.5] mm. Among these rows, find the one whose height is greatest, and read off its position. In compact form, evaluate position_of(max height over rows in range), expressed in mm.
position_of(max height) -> 2232 mm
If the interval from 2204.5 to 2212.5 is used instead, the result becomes 2206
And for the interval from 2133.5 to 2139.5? 2134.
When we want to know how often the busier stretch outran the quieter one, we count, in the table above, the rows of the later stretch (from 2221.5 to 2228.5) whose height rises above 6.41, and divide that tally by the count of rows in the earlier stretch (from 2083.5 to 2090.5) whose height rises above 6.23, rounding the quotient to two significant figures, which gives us 0.14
